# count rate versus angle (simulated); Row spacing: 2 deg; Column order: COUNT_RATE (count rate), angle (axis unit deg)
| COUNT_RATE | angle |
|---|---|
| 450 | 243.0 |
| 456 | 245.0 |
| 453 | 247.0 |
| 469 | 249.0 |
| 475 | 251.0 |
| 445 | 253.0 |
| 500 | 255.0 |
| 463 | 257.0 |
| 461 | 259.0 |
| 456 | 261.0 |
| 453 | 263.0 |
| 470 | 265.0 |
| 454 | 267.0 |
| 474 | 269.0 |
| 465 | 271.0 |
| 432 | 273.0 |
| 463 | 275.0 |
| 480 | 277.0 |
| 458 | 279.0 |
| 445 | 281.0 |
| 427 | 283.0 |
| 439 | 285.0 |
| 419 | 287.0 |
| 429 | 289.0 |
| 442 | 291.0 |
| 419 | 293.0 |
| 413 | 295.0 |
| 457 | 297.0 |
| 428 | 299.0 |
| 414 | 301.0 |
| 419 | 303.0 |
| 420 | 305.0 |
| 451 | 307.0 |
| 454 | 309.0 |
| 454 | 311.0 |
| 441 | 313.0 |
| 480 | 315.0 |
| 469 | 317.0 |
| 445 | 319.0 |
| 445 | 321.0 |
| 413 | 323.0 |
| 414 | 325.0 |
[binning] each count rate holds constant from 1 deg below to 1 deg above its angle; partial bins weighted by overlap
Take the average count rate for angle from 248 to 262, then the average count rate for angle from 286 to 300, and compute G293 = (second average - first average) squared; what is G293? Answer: 1401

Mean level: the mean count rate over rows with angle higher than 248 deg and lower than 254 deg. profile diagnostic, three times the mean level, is 1389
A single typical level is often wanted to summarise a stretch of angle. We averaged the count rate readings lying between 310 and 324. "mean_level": 450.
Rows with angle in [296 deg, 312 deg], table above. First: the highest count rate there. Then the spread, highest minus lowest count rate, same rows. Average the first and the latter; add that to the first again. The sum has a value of 707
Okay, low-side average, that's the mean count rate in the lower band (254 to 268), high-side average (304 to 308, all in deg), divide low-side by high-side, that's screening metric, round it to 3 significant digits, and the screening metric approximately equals 1.07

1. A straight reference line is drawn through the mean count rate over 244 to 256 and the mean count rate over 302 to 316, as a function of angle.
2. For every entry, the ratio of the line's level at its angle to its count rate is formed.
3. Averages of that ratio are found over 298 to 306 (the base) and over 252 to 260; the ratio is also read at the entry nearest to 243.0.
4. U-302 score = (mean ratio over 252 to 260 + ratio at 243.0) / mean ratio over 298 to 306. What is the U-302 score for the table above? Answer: 1.91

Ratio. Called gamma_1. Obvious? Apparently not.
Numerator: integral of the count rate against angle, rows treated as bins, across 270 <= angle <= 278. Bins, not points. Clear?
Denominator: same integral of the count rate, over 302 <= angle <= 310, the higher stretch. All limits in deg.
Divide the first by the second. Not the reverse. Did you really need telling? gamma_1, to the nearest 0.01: 1.06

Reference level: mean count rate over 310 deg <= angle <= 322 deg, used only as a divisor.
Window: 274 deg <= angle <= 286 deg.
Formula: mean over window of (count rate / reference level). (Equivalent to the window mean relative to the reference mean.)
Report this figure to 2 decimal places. 0.99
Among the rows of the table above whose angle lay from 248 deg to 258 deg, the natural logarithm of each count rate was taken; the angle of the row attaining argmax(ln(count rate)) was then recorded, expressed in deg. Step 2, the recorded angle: 255.0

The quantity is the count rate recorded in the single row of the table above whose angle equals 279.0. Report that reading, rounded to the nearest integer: 458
